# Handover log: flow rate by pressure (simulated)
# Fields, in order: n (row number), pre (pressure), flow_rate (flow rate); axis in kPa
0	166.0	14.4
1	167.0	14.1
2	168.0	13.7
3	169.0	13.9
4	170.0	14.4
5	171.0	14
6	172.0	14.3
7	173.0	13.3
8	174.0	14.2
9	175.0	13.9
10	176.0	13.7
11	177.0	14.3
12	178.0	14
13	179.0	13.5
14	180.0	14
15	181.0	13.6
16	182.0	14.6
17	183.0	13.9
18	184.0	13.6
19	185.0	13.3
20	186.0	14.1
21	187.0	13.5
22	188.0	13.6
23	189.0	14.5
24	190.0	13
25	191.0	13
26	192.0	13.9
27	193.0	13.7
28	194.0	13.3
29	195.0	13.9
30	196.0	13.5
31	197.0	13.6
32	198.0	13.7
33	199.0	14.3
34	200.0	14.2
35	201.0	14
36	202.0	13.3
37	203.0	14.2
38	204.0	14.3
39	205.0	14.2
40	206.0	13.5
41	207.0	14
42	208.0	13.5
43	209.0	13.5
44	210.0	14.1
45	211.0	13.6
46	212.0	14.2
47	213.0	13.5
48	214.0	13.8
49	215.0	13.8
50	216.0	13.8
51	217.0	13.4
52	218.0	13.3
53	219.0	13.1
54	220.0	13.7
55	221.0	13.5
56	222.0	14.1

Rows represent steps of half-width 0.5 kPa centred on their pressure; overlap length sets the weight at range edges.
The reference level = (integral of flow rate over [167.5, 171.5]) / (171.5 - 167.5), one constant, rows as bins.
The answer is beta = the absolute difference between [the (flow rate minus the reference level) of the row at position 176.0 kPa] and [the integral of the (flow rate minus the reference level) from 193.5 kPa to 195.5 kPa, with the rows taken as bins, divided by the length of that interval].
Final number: 0.10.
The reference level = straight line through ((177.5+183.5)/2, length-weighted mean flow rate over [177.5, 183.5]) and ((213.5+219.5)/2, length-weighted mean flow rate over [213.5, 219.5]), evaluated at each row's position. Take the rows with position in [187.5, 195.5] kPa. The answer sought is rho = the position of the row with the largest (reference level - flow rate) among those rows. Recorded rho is 190.0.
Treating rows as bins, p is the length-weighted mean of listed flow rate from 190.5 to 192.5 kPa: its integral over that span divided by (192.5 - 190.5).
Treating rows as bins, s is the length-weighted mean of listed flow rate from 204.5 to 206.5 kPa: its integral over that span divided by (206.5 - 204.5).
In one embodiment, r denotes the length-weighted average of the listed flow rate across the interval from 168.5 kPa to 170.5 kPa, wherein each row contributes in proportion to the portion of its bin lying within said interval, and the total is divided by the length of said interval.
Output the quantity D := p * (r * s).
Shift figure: 2636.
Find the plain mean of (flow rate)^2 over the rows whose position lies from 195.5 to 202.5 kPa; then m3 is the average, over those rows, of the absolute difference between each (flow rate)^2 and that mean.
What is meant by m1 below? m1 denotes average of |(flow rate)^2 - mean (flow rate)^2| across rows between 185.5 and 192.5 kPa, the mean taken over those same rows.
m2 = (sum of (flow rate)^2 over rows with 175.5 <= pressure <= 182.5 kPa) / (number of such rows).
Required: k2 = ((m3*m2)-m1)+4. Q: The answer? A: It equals 1688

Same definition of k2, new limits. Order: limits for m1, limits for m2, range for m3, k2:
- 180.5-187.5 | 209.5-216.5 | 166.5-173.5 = 1469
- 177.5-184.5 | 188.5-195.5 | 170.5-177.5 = 1426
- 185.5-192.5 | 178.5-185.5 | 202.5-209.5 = 1733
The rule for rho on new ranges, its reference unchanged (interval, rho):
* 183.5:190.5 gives 190.0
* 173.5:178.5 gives 176.0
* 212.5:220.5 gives 219.0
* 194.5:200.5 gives 196.0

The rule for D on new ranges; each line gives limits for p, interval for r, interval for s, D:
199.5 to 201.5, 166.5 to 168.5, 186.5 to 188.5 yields 2656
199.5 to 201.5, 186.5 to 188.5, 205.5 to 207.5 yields 2627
